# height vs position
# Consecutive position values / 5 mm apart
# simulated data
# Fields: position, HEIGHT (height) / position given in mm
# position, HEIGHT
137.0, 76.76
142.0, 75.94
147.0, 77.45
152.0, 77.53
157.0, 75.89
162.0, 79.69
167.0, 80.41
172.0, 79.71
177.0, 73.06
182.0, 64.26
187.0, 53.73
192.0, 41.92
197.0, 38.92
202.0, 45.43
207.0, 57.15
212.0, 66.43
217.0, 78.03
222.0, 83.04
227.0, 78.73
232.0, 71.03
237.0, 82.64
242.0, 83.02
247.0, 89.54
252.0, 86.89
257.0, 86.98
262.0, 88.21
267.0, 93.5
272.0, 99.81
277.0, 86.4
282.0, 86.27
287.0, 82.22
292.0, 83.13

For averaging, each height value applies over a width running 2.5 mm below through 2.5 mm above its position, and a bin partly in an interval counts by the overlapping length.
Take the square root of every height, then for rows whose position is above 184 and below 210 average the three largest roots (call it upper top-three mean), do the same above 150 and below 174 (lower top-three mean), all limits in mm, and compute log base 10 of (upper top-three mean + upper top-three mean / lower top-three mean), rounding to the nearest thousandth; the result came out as 0.904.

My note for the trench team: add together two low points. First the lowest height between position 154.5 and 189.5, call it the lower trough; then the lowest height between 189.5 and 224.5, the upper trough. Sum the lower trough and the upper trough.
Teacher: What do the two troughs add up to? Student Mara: 93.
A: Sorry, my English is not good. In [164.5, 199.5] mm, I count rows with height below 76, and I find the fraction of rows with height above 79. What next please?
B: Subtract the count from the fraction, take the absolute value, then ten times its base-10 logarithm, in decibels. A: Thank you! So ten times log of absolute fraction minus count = 7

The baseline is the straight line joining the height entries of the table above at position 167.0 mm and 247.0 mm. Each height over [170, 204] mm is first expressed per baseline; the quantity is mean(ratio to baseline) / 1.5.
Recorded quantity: 0.46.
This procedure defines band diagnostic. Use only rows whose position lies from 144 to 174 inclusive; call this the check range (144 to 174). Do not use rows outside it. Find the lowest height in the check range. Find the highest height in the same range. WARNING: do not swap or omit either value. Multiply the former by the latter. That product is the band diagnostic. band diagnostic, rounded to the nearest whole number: 6102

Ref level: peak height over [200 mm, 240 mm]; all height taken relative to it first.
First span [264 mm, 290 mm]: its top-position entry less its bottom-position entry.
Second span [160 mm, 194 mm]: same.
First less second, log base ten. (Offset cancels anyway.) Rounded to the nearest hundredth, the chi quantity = 1.42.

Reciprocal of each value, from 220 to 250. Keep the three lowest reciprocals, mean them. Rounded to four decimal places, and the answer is 0.0118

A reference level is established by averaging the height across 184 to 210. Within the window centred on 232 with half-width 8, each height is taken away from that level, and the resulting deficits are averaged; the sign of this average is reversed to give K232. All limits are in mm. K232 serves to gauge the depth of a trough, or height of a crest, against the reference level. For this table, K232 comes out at 30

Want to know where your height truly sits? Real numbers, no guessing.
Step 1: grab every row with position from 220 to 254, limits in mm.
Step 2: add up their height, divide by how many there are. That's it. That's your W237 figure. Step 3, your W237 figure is 82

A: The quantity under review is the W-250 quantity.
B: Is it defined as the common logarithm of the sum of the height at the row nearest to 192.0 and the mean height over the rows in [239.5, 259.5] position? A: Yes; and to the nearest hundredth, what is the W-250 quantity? 2.11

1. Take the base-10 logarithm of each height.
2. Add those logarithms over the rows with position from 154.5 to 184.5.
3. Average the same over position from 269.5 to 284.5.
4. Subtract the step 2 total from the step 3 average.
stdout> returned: -9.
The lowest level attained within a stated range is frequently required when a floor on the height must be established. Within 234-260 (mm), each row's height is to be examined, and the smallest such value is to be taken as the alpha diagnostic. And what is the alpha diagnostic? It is 82.64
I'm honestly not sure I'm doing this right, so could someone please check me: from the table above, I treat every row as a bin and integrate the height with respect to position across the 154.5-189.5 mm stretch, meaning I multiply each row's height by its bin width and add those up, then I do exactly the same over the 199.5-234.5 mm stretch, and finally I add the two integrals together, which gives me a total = 4933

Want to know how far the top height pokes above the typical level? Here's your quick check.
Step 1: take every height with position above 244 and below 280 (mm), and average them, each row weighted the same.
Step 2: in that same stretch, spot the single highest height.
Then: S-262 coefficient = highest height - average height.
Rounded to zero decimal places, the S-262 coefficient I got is 10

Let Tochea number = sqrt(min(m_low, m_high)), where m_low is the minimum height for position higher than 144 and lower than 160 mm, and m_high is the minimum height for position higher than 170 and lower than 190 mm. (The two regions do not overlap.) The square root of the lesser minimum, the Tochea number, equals 7.3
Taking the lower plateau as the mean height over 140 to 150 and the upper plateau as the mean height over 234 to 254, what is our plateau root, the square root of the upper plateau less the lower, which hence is 3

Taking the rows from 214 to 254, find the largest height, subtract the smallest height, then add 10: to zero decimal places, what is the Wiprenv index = 29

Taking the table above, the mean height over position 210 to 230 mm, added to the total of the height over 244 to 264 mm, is 428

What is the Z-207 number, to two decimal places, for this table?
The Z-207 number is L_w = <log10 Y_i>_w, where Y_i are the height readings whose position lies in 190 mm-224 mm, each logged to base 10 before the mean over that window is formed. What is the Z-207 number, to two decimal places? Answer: 1.75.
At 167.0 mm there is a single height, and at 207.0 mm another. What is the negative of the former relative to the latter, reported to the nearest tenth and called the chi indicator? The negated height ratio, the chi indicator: -1.4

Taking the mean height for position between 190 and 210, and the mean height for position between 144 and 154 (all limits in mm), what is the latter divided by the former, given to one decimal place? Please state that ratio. 1.7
